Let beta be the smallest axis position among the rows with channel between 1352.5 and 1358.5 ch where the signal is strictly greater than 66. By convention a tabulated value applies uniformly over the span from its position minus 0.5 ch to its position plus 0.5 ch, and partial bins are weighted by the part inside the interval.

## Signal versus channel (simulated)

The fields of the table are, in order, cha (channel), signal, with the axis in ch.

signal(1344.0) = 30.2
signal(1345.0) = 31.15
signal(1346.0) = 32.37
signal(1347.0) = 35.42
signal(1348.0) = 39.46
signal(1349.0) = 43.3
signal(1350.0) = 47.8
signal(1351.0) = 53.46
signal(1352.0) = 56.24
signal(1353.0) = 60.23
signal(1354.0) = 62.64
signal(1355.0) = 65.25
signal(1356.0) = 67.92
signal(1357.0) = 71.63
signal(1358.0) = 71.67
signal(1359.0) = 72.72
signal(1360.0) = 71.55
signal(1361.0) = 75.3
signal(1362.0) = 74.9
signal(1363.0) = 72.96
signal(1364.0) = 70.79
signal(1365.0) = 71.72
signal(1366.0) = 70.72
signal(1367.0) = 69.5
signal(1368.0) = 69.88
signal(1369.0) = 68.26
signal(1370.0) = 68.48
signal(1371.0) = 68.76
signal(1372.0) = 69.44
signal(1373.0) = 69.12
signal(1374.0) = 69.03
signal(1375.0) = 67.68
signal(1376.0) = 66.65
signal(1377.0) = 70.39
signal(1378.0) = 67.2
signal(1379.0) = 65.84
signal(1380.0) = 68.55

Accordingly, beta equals 1356.0 ch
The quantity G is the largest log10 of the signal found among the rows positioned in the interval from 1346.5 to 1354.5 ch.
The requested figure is 1.80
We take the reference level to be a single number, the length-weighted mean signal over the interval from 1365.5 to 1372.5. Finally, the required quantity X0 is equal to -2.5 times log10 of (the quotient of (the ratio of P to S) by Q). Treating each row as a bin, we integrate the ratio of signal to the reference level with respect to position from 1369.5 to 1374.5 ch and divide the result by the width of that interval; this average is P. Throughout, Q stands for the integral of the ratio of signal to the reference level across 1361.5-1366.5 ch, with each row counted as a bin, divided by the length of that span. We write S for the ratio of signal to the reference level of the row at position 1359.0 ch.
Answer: 0.10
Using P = 1.00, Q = 1.04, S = 1.05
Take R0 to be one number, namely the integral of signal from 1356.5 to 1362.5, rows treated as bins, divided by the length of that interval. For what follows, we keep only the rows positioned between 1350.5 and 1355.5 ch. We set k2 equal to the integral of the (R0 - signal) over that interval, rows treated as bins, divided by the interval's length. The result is 13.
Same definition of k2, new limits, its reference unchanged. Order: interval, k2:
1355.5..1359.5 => 2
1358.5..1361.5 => 0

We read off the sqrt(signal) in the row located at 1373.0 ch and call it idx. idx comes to 8.31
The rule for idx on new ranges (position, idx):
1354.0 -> 7.91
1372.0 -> 8.33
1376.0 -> 8.16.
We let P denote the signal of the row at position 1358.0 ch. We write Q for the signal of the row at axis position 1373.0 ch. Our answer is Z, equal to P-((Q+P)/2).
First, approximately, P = 71.67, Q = 69.12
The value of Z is 1.3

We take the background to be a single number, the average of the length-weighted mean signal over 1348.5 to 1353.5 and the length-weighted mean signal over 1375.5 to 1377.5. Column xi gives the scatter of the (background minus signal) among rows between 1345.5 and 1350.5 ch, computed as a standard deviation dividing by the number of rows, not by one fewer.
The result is 5.5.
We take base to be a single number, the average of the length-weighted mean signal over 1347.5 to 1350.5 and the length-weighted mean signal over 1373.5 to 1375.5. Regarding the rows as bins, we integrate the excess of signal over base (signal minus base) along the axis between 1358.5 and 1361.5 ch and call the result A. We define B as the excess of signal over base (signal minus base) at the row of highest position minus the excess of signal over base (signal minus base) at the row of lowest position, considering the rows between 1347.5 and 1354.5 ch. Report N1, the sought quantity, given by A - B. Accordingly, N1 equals 29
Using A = 52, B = 23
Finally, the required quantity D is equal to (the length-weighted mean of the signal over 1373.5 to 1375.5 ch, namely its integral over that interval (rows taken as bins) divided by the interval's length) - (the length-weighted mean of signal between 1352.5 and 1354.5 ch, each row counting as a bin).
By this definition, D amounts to 7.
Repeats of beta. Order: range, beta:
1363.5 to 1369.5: 1364.0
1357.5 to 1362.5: 1358.0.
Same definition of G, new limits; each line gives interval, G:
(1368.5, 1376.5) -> 1.84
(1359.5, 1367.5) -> 1.88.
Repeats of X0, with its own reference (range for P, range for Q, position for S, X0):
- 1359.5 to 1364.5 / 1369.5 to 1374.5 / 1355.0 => -0.13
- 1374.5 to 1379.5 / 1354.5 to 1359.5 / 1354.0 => -0.07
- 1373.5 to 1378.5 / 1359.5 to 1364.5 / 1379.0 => 0.02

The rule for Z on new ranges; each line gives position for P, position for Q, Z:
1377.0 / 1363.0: -1.3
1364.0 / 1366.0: 0.0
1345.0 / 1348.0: -4.2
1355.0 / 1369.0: -1.5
